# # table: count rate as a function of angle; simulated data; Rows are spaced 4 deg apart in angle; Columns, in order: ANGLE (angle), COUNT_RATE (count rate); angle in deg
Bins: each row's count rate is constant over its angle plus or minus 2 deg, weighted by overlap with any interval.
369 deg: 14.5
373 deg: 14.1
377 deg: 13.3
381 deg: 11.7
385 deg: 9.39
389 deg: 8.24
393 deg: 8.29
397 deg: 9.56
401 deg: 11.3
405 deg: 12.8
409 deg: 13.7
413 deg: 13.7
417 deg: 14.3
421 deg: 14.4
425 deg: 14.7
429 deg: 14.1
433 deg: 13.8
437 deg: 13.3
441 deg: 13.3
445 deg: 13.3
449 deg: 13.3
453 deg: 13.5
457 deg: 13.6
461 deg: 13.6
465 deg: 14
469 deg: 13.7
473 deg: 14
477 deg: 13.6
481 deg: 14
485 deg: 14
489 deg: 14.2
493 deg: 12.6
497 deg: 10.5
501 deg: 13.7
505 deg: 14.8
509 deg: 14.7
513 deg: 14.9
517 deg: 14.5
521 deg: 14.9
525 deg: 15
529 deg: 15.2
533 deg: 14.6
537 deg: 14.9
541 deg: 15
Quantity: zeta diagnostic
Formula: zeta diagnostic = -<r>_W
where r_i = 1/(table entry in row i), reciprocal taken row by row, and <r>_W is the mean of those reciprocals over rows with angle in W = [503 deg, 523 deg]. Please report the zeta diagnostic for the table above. -0.068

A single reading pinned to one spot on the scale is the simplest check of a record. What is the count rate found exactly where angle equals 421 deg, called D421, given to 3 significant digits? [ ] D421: 14.4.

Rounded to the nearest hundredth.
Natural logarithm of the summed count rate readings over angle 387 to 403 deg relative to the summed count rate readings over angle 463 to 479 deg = -0.39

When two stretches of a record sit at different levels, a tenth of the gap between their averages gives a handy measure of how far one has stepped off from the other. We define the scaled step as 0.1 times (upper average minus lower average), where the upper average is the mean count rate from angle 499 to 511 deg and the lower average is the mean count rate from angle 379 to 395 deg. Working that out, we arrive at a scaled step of 0.50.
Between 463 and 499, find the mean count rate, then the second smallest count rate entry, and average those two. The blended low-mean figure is 13.0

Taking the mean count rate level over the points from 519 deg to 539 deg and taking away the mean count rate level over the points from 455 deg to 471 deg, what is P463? 1.2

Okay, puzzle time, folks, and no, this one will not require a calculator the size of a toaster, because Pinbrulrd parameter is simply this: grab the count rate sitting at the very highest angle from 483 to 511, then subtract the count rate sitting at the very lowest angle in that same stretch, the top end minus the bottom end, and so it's 0.70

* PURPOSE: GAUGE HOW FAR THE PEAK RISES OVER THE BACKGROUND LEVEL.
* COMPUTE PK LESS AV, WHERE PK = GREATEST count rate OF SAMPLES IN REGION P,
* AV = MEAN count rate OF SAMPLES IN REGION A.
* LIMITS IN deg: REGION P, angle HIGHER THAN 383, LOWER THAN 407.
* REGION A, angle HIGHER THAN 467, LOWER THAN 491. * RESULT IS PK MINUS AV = -1.1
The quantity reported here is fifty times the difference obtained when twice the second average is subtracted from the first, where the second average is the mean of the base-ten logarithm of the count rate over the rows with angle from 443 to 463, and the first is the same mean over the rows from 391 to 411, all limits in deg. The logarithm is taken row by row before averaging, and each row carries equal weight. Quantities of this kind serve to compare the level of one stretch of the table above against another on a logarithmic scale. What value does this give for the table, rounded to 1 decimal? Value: -60.9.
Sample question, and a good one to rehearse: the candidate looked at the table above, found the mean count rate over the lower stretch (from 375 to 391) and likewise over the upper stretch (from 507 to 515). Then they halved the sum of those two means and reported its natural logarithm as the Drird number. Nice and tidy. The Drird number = 2.54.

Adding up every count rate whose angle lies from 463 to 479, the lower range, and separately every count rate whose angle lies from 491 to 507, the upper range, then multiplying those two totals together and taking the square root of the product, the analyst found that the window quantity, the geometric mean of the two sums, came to 53.4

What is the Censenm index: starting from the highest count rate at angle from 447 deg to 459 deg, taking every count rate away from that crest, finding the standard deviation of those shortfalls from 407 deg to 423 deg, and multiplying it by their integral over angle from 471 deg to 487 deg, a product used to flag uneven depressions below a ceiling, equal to -2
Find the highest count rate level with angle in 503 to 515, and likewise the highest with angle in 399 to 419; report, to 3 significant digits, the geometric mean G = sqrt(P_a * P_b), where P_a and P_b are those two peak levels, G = 14.6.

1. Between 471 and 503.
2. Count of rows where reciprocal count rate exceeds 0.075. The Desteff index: 2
